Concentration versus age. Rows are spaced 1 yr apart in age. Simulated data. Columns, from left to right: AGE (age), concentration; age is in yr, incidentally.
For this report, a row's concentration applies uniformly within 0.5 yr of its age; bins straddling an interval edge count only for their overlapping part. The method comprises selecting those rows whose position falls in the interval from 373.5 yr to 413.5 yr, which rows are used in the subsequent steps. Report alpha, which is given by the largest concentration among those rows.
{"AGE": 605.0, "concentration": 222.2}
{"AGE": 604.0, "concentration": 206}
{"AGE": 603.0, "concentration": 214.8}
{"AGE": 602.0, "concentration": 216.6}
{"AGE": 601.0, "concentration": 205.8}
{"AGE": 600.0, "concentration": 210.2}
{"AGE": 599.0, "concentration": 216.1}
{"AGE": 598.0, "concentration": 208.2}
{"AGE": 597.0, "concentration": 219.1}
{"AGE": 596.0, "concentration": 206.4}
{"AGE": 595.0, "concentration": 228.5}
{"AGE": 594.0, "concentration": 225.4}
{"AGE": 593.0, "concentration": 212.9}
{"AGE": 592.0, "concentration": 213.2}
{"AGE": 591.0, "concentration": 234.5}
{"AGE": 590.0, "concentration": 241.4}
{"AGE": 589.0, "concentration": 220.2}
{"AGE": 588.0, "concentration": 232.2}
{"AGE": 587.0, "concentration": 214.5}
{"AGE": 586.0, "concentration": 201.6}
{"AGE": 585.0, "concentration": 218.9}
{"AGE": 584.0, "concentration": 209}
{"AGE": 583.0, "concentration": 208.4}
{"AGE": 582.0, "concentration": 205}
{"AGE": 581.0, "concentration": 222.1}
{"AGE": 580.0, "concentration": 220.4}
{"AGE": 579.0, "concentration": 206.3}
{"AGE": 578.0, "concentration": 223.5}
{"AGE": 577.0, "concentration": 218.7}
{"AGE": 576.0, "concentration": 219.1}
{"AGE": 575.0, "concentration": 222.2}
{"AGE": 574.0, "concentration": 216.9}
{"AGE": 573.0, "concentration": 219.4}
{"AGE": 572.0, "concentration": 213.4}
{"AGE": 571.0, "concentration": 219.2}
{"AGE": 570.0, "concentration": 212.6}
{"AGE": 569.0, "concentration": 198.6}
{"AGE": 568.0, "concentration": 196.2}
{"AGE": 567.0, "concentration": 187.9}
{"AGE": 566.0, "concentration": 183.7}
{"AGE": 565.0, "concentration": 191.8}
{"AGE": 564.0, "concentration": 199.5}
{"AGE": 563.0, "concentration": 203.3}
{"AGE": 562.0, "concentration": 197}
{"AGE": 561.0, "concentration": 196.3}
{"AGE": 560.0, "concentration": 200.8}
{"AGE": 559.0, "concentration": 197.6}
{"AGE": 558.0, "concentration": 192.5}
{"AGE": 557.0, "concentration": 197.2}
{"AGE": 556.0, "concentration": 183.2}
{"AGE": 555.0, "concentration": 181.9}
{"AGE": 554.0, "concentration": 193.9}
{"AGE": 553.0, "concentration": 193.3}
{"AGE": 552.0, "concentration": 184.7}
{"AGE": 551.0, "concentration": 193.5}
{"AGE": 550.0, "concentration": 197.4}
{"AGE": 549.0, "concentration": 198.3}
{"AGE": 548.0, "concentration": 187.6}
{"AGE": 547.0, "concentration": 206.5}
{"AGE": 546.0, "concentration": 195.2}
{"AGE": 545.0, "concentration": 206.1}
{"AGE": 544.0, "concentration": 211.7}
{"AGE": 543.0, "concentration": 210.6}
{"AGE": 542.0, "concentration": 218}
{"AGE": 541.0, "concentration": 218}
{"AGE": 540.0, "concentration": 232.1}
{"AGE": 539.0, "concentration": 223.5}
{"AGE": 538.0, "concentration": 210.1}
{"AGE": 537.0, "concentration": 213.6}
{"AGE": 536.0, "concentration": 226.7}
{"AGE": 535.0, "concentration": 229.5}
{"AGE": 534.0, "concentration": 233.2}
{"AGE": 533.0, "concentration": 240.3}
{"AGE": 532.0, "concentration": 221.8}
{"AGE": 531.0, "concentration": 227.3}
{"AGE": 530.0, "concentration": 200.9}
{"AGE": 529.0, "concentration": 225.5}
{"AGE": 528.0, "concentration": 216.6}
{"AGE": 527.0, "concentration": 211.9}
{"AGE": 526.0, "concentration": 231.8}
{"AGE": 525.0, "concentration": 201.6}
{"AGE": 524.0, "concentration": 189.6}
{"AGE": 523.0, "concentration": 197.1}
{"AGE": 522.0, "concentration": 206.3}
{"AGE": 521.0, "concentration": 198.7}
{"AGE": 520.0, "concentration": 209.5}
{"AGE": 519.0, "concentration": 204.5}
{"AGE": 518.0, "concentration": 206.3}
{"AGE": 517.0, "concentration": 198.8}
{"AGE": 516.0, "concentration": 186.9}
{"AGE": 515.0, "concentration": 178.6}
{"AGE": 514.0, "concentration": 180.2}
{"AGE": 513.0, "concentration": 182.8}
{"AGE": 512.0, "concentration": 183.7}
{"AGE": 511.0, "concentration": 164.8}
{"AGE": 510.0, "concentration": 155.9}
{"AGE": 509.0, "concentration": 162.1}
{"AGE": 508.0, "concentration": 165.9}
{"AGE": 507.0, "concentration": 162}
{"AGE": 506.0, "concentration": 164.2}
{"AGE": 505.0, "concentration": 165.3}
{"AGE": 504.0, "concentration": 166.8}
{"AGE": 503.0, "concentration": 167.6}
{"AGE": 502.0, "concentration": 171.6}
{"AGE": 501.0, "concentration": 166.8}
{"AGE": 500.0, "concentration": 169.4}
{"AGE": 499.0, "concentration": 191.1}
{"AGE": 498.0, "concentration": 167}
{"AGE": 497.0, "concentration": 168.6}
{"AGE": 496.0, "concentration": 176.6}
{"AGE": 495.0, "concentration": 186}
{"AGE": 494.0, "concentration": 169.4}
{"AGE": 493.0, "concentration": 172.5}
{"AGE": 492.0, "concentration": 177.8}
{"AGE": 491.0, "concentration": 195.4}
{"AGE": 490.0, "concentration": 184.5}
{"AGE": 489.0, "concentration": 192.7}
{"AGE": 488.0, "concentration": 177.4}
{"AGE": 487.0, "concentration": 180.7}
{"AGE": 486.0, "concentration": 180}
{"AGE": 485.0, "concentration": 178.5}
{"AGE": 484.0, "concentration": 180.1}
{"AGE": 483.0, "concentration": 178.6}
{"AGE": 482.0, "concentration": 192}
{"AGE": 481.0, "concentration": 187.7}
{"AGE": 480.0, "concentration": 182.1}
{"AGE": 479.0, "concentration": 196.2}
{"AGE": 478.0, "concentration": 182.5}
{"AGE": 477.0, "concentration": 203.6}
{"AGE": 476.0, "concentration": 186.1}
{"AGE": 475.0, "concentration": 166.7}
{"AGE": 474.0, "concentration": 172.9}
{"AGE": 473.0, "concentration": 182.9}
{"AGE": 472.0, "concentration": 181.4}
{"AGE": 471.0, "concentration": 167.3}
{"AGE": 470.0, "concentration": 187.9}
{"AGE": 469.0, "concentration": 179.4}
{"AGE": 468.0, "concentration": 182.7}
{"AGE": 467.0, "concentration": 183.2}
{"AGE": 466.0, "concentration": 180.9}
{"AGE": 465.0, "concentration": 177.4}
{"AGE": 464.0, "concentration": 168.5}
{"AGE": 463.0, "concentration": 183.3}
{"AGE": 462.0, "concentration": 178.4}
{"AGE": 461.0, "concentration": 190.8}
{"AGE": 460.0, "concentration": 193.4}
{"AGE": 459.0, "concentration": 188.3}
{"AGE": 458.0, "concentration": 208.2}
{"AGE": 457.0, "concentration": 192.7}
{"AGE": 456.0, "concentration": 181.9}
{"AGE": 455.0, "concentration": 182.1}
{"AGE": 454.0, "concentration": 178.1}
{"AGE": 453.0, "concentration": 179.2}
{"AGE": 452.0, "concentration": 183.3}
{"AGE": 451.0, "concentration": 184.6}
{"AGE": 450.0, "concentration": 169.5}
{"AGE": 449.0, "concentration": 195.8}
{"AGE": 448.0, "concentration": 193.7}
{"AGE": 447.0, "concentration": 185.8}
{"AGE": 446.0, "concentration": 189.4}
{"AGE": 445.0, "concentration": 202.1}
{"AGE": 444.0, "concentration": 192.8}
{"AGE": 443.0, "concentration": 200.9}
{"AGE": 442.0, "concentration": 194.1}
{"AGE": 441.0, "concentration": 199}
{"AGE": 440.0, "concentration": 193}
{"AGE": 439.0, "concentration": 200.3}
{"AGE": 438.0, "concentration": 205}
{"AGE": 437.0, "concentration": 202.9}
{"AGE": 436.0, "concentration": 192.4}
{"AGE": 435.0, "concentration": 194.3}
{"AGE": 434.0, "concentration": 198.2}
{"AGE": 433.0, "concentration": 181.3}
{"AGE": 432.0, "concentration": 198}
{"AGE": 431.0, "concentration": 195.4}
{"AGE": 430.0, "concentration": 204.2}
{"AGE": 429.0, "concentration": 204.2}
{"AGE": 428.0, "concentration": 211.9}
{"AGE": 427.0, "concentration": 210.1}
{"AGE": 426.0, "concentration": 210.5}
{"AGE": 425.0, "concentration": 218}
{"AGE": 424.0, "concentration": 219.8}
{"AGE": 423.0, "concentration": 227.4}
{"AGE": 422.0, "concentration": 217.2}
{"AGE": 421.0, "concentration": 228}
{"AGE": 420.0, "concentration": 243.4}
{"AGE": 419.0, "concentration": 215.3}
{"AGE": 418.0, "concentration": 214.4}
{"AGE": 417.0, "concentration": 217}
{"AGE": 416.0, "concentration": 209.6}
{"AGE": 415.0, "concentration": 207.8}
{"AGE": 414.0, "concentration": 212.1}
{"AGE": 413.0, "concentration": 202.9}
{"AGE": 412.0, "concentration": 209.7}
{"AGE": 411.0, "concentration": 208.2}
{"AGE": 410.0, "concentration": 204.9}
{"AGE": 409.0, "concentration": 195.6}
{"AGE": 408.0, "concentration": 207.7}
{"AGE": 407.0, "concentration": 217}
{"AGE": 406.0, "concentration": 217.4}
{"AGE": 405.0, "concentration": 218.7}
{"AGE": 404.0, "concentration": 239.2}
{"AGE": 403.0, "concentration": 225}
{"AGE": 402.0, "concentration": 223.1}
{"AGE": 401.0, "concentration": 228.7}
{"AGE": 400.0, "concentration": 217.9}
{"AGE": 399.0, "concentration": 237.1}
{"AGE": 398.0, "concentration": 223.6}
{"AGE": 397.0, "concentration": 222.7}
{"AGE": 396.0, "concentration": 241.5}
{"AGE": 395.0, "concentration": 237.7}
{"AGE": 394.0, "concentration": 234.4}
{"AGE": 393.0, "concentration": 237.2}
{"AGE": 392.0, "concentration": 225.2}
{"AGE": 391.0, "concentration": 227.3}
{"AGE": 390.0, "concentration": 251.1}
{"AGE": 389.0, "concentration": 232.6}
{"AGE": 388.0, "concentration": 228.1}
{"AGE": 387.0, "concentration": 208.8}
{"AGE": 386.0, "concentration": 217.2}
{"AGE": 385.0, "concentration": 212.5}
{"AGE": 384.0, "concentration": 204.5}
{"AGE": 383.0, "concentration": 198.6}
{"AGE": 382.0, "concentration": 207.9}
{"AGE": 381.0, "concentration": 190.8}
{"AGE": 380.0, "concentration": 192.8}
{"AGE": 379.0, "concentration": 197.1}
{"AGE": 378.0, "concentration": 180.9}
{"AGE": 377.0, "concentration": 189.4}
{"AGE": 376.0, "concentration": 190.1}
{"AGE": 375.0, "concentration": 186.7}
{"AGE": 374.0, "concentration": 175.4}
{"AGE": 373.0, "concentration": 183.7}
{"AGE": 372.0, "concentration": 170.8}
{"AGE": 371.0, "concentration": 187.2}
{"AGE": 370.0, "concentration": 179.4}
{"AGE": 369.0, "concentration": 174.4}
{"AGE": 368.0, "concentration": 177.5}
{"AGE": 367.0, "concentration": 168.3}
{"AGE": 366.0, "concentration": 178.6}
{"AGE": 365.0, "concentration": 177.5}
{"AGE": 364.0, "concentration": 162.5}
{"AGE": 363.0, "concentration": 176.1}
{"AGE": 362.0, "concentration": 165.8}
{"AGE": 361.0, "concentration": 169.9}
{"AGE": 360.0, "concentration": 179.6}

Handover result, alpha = 251.1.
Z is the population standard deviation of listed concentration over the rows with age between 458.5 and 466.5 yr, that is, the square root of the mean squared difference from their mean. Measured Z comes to 7.6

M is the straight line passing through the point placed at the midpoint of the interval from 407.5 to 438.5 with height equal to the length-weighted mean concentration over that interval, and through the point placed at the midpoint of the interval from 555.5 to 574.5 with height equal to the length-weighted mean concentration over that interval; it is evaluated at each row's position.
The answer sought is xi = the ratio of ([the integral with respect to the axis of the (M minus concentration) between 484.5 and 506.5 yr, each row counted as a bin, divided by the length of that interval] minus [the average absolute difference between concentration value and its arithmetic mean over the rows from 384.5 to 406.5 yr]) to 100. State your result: 0.20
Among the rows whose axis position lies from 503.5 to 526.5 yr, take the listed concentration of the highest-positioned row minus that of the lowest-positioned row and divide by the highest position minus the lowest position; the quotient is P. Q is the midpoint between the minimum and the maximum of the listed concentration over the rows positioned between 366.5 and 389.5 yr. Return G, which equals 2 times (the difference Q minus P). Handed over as 395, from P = 3.0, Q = 200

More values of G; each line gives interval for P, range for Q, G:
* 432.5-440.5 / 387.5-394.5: 473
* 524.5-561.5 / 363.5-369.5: 341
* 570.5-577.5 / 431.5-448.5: 386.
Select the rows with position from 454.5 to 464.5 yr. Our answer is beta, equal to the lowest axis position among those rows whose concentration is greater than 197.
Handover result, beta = 458.0 yr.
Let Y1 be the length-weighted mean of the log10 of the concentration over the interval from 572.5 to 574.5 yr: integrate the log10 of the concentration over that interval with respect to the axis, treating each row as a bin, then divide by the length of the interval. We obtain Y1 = 2.34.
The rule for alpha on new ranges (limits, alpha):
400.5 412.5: 239.2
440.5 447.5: 202.1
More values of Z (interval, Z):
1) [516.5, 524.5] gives 6.1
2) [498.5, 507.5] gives 8.1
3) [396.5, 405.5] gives 7.1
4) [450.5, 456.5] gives 2.2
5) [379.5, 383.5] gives 6.6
